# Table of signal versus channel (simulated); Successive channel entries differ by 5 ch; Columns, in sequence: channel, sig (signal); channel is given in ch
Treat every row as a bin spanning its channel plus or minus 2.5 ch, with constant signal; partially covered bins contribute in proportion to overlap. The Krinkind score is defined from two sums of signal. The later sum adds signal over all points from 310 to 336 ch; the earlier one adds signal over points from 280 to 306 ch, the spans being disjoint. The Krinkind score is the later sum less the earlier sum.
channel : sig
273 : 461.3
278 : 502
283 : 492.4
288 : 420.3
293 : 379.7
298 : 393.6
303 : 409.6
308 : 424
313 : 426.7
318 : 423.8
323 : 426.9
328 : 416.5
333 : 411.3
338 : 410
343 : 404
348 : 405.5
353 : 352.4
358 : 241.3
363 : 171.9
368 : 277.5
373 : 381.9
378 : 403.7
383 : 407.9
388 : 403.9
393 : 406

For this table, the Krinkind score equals 10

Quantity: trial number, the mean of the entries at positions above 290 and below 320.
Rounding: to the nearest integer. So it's 410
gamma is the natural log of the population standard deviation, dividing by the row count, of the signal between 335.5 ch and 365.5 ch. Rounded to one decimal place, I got 4.5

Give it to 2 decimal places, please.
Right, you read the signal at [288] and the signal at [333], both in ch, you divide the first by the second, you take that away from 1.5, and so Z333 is 0.48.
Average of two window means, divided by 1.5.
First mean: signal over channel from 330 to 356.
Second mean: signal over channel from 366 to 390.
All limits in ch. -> 257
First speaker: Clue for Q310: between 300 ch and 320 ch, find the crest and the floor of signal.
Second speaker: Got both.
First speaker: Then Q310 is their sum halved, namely 418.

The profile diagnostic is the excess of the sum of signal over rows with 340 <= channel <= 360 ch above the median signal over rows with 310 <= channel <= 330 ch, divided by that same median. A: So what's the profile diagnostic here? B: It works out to 2.3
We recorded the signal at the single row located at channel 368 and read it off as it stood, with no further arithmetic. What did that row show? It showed 277.5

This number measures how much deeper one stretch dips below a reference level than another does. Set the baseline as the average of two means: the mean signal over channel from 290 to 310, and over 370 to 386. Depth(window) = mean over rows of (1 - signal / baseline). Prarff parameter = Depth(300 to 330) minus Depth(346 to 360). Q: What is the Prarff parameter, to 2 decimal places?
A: -0.22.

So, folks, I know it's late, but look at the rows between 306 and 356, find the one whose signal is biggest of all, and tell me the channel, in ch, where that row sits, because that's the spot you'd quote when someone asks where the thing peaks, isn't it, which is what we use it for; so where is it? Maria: 323 ch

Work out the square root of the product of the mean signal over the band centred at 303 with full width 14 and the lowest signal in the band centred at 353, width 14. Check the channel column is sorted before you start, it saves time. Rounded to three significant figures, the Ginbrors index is 314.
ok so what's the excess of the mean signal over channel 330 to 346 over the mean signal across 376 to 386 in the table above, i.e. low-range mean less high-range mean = 3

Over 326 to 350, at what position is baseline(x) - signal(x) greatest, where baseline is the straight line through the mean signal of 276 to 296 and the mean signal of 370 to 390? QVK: 343 ch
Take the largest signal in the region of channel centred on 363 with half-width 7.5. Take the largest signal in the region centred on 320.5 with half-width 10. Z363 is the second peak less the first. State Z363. 149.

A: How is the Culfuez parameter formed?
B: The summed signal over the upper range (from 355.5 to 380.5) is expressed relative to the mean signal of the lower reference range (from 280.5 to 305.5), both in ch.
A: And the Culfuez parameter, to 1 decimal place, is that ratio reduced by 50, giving -46.5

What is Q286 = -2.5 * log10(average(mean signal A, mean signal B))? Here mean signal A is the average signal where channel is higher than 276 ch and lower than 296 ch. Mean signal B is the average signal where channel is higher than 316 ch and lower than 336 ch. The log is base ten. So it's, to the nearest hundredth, -6.59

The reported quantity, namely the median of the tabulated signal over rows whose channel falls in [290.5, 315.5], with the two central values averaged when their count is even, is 409.6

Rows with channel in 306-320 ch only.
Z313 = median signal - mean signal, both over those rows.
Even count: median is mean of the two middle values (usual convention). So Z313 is -1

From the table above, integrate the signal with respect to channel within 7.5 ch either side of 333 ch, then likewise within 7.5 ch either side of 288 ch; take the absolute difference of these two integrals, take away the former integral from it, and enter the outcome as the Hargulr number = -5916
